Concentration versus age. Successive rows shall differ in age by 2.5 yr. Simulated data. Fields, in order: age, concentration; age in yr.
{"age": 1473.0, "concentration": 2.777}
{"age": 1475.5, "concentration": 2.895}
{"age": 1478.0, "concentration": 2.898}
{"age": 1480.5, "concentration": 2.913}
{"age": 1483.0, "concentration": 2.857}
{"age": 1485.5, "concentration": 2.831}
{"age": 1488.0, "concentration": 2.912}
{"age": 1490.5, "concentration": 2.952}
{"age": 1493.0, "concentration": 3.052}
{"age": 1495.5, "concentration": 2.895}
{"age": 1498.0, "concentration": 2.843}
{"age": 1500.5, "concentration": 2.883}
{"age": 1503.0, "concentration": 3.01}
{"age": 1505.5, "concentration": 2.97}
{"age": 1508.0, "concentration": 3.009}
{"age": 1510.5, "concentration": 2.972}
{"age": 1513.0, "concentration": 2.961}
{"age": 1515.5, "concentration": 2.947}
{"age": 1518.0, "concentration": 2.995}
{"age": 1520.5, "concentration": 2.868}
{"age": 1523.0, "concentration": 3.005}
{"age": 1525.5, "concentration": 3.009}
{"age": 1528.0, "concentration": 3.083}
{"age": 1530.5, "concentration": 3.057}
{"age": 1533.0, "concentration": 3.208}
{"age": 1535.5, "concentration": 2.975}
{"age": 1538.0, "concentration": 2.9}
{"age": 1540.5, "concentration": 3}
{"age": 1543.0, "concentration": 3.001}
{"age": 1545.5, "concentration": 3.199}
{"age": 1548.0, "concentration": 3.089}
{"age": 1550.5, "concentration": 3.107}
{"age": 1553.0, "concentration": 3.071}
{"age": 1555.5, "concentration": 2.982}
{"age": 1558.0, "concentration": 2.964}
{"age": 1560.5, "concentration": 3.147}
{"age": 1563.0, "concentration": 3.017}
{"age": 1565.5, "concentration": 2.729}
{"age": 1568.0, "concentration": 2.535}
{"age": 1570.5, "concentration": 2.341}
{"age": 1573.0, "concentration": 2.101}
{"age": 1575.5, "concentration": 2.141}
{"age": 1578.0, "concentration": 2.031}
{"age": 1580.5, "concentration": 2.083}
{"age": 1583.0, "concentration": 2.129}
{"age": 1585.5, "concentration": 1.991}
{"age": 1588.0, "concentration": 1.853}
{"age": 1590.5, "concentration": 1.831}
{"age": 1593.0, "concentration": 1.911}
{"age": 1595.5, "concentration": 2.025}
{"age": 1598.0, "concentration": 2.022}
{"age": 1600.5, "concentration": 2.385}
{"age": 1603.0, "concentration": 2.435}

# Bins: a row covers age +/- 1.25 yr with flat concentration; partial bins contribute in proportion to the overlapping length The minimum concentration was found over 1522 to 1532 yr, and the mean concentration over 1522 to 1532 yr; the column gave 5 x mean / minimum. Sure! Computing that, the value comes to 5.06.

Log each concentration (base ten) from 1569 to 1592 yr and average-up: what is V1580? 0.31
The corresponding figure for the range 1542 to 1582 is 0.43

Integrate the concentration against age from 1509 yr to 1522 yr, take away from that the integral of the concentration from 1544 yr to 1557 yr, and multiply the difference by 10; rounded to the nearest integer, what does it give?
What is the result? -18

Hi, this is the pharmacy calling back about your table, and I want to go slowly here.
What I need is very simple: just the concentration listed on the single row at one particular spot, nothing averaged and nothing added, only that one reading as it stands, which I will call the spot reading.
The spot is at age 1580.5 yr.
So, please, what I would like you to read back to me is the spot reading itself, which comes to 2.083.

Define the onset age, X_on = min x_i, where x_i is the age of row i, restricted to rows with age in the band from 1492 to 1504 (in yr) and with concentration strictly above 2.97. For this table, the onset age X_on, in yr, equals 1493.0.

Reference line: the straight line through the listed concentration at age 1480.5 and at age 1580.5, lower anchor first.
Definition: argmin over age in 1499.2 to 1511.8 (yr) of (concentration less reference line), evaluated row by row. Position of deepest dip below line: 1500.5 yr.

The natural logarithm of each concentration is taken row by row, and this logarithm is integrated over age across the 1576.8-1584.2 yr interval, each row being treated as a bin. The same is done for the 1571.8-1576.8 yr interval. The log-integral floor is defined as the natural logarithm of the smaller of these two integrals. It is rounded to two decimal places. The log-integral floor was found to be 1.32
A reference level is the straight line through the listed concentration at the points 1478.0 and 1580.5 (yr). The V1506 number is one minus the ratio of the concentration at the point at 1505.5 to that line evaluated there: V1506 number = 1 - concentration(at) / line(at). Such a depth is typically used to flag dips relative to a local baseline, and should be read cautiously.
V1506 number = -0.11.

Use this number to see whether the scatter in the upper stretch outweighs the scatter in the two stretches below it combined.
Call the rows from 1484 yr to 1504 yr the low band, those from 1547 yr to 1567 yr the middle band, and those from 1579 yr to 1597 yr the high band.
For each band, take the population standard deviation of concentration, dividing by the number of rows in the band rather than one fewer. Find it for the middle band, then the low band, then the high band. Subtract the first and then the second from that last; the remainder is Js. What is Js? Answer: -0.09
